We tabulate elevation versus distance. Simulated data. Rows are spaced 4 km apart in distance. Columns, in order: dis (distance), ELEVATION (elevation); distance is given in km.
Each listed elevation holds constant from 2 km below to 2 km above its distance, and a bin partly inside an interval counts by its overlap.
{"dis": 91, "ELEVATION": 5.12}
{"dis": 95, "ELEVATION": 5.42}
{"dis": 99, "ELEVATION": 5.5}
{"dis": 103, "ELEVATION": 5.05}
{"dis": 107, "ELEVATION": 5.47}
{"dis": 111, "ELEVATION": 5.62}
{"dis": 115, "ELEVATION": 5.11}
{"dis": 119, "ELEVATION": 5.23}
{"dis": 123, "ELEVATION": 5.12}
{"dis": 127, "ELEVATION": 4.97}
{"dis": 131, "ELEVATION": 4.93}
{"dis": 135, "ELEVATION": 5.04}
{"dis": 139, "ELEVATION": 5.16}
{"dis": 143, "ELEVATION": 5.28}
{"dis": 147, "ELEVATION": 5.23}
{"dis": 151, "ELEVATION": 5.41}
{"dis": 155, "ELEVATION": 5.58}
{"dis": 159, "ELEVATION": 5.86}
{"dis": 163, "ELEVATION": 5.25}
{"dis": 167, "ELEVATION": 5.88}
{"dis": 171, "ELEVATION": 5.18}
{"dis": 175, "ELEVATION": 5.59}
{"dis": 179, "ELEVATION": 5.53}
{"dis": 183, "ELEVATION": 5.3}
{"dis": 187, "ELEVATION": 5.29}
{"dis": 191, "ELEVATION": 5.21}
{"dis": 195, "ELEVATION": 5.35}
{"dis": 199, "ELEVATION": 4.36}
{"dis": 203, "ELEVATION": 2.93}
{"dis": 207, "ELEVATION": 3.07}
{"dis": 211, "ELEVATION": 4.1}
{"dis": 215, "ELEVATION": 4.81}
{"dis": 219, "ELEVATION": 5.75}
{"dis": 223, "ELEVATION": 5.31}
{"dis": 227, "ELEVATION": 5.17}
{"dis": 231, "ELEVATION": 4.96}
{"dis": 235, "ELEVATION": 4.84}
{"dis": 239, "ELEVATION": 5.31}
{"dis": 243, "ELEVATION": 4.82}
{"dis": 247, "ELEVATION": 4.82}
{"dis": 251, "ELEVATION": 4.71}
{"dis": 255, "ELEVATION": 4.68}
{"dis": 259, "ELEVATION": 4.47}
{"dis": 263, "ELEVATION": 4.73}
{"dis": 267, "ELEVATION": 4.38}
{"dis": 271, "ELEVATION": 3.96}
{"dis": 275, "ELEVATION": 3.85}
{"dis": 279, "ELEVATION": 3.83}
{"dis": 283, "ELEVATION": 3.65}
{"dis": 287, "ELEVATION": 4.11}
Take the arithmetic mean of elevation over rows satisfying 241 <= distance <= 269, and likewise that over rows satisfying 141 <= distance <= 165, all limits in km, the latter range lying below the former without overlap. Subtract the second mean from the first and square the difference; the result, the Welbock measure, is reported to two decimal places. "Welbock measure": 0.60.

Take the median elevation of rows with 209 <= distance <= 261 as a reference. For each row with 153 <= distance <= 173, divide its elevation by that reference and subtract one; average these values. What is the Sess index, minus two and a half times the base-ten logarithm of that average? 2.0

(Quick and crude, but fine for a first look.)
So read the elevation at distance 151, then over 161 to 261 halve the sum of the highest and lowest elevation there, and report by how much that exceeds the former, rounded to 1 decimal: -1.0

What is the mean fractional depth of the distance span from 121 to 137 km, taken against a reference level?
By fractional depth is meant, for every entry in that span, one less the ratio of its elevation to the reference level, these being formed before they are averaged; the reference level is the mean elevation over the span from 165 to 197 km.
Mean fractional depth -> 0.074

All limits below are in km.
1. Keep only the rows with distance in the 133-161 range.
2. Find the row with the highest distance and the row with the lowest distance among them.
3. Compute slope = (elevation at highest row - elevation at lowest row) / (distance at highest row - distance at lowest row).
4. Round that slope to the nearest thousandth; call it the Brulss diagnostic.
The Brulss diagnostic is 0.034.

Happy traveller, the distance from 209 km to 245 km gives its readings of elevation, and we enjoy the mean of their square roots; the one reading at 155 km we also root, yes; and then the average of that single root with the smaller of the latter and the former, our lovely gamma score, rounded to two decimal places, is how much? 2.30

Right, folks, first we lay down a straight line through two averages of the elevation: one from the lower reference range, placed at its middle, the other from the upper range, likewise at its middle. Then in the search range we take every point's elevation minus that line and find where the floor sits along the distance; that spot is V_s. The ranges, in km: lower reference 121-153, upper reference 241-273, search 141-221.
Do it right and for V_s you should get 203 km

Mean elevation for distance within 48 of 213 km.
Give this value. 4.9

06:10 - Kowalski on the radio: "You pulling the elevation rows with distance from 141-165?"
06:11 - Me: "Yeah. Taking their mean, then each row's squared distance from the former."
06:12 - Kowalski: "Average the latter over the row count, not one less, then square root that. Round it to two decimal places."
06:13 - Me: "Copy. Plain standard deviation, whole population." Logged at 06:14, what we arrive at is 0.22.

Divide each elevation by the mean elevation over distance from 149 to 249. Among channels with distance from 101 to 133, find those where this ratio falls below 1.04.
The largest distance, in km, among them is 131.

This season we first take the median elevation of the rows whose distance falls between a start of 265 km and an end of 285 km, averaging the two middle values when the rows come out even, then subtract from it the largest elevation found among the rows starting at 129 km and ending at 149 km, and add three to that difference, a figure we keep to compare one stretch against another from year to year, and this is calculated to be 1.6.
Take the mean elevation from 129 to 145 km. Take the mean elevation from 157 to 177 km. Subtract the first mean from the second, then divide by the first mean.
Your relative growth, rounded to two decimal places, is 0.09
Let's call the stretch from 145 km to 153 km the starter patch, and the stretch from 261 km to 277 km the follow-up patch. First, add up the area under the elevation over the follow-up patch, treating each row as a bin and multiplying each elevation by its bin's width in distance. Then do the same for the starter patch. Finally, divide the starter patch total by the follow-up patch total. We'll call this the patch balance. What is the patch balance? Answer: 0.6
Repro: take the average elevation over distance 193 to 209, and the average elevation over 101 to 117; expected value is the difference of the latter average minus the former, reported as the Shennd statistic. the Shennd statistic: 1.4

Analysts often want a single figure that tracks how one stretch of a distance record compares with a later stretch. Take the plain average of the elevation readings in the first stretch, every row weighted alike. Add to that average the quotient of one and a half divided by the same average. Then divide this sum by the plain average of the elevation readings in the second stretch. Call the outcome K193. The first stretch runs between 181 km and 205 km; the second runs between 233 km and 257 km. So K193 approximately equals 1.04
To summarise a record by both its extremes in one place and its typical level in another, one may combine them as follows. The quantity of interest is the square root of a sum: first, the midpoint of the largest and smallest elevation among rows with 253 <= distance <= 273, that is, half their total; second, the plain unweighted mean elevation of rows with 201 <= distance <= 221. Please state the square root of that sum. 2.91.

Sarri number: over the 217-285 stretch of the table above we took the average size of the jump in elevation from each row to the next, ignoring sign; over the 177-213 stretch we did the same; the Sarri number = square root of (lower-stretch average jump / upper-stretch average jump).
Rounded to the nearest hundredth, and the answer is 1.51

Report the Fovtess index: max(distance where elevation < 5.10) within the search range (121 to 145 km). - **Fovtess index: 135 km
